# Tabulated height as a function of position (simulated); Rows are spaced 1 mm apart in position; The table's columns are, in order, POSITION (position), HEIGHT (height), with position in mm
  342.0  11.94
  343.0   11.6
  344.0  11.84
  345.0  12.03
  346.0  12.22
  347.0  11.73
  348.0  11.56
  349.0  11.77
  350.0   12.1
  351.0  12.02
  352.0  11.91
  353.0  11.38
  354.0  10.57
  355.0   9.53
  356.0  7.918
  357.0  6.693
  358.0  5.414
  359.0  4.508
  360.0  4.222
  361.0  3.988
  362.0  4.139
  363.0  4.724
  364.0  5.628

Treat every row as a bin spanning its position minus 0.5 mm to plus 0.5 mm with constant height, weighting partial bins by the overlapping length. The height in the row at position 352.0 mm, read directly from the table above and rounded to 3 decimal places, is 11.910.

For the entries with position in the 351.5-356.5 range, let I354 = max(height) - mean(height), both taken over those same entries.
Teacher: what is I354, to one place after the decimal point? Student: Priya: 1.6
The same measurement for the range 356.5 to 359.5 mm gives 1.2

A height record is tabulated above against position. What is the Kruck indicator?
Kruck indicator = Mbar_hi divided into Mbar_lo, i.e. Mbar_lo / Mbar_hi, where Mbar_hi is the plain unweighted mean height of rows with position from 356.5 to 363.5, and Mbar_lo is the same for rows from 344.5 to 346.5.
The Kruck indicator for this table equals 2.5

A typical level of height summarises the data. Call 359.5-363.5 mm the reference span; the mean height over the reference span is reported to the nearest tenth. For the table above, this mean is 4.3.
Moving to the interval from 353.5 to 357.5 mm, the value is 8.7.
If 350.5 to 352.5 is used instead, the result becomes 12.0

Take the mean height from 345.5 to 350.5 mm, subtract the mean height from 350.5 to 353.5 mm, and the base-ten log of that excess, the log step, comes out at -1.0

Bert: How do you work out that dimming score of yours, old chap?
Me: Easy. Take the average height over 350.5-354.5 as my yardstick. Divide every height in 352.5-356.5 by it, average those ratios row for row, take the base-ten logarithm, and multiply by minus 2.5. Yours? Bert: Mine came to 0.17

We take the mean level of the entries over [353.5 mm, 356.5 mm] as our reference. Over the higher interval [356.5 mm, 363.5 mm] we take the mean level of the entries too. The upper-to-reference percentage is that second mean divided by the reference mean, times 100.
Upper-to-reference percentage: 52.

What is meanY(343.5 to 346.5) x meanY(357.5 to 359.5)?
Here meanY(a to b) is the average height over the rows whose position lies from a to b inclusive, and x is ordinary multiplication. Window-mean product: 60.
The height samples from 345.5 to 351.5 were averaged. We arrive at 11.9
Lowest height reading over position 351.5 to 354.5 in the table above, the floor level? 10.57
